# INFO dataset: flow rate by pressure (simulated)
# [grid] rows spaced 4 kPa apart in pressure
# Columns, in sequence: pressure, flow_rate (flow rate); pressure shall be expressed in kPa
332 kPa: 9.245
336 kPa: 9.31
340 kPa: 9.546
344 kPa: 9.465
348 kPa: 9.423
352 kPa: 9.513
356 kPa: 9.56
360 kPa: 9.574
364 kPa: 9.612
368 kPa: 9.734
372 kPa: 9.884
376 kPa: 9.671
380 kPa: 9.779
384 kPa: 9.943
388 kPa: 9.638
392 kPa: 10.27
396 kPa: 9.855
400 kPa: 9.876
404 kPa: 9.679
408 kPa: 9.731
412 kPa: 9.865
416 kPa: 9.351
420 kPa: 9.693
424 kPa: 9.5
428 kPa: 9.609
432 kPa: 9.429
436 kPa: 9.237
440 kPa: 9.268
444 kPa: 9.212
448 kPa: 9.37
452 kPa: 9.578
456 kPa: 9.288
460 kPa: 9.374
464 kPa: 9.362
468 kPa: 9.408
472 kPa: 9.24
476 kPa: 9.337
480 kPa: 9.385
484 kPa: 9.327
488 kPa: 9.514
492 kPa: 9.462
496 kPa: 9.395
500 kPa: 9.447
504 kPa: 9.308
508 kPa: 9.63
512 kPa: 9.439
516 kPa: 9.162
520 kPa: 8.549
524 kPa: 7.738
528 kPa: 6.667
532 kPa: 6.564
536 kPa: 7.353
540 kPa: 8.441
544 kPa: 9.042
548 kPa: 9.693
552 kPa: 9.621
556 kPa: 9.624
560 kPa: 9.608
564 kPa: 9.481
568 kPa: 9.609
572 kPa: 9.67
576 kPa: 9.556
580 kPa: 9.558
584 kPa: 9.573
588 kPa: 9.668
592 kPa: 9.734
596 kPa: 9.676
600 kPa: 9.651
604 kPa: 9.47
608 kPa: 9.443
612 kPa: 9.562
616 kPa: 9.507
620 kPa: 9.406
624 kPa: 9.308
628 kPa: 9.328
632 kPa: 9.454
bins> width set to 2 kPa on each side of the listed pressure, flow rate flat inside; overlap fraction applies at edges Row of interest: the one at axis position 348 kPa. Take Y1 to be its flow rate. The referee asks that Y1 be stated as 9.423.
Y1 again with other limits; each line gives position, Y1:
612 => 9.562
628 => 9.328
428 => 9.609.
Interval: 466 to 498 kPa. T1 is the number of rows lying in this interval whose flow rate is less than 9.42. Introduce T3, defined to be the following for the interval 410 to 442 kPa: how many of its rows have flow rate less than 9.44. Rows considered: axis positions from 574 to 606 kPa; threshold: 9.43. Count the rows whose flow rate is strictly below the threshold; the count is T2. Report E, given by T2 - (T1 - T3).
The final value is -2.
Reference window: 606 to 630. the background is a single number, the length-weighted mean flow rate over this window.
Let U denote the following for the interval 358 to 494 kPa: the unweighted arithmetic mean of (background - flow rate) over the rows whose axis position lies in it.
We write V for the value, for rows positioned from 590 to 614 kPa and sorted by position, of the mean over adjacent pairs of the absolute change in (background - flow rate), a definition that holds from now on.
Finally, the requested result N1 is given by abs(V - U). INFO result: 0.22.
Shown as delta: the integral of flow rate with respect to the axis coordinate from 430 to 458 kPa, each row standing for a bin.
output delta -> 262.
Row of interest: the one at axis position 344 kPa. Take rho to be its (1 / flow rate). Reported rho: 0.106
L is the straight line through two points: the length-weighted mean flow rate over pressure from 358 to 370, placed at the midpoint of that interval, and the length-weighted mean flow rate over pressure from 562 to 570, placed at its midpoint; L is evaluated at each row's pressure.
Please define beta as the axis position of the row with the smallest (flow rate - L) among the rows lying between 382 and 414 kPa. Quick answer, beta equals 388 kPa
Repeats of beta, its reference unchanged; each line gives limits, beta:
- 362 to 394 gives 364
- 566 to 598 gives 576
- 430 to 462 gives 444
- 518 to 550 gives 532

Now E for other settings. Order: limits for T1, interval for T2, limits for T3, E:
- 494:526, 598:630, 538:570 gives 0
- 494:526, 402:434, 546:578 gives -3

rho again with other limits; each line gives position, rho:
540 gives 0.118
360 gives 0.104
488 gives 0.105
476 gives 0.107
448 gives 0.107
